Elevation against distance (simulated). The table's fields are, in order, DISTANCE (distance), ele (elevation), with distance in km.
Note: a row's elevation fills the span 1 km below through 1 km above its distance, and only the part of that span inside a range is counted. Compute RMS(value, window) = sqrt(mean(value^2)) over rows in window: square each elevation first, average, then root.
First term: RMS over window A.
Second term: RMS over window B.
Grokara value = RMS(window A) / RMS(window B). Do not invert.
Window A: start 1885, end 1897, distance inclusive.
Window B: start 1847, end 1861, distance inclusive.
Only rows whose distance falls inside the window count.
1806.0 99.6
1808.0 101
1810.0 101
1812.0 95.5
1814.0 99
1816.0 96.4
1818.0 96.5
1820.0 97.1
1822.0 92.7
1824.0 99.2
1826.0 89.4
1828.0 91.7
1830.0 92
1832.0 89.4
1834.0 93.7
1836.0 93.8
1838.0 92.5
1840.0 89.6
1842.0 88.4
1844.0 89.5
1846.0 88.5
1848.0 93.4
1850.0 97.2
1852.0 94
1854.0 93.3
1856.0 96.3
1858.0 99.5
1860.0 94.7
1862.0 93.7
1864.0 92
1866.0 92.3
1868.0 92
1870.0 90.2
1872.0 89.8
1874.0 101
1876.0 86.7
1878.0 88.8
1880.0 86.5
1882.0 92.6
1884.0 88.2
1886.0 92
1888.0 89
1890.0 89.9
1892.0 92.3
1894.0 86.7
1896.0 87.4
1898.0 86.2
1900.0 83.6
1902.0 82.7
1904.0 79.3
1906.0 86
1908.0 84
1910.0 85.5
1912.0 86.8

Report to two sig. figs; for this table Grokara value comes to 0.94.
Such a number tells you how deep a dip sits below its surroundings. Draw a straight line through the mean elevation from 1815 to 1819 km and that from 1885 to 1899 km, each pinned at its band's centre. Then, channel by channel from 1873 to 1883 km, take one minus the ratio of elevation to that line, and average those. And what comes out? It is -0.007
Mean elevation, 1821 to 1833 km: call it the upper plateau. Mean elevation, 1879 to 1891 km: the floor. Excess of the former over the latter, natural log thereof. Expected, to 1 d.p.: 1.0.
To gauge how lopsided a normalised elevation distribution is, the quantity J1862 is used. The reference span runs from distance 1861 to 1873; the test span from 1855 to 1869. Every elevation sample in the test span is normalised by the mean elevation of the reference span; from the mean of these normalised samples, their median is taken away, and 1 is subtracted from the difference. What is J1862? -0.99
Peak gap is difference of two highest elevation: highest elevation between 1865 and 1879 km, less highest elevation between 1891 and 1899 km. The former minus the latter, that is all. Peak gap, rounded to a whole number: 9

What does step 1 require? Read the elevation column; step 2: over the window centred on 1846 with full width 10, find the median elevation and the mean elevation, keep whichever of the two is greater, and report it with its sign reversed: -91.4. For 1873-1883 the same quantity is -91.1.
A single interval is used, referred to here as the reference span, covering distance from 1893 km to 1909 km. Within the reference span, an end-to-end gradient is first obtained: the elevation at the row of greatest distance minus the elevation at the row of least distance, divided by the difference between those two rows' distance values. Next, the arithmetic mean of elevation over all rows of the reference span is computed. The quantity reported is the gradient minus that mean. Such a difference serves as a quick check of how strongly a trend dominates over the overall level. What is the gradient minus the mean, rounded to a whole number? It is -85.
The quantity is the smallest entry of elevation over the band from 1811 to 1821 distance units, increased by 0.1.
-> 96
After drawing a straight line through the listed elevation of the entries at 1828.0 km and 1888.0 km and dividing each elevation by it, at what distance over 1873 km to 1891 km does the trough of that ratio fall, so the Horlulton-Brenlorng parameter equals 1880.0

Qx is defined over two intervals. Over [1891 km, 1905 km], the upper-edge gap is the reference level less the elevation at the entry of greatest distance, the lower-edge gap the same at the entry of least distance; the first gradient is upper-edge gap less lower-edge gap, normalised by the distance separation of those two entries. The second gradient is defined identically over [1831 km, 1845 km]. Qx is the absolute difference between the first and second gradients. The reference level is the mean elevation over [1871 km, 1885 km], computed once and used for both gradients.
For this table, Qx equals 1.1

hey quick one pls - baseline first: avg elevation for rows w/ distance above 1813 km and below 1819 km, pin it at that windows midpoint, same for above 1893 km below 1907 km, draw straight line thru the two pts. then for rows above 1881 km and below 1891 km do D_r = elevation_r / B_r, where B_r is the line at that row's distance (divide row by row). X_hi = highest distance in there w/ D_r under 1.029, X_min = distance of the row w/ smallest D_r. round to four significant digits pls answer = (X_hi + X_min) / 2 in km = 1884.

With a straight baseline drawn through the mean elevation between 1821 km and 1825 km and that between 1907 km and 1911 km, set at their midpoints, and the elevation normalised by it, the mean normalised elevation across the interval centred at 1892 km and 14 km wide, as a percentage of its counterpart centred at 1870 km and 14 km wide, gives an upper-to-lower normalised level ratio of 100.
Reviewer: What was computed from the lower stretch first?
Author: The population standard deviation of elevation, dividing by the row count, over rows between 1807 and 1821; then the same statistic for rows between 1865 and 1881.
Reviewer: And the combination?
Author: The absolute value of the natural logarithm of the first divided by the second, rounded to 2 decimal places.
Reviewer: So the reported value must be 0.72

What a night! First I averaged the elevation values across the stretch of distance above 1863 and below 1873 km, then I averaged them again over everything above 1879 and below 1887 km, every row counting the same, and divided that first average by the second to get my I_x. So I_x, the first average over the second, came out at 1.02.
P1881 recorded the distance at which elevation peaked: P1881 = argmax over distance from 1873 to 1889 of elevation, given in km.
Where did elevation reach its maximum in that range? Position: 1874.0 km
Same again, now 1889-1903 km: 1892.0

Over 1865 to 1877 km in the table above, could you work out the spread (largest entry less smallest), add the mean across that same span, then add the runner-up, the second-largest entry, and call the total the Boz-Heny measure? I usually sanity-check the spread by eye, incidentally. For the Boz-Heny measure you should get 199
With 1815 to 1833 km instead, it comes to 201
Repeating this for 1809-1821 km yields 202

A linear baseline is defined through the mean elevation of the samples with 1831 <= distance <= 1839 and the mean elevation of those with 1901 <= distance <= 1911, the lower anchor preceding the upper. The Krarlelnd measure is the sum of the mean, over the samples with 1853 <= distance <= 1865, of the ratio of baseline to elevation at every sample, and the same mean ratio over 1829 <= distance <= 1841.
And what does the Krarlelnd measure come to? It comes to 1.95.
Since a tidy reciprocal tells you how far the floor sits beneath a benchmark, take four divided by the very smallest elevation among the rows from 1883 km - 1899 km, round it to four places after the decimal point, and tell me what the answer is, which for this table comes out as 0.0464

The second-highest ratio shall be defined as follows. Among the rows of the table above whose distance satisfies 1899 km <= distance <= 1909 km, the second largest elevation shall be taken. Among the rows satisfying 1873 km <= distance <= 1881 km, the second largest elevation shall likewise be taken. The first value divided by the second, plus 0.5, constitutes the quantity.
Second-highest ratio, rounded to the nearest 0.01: 1.45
